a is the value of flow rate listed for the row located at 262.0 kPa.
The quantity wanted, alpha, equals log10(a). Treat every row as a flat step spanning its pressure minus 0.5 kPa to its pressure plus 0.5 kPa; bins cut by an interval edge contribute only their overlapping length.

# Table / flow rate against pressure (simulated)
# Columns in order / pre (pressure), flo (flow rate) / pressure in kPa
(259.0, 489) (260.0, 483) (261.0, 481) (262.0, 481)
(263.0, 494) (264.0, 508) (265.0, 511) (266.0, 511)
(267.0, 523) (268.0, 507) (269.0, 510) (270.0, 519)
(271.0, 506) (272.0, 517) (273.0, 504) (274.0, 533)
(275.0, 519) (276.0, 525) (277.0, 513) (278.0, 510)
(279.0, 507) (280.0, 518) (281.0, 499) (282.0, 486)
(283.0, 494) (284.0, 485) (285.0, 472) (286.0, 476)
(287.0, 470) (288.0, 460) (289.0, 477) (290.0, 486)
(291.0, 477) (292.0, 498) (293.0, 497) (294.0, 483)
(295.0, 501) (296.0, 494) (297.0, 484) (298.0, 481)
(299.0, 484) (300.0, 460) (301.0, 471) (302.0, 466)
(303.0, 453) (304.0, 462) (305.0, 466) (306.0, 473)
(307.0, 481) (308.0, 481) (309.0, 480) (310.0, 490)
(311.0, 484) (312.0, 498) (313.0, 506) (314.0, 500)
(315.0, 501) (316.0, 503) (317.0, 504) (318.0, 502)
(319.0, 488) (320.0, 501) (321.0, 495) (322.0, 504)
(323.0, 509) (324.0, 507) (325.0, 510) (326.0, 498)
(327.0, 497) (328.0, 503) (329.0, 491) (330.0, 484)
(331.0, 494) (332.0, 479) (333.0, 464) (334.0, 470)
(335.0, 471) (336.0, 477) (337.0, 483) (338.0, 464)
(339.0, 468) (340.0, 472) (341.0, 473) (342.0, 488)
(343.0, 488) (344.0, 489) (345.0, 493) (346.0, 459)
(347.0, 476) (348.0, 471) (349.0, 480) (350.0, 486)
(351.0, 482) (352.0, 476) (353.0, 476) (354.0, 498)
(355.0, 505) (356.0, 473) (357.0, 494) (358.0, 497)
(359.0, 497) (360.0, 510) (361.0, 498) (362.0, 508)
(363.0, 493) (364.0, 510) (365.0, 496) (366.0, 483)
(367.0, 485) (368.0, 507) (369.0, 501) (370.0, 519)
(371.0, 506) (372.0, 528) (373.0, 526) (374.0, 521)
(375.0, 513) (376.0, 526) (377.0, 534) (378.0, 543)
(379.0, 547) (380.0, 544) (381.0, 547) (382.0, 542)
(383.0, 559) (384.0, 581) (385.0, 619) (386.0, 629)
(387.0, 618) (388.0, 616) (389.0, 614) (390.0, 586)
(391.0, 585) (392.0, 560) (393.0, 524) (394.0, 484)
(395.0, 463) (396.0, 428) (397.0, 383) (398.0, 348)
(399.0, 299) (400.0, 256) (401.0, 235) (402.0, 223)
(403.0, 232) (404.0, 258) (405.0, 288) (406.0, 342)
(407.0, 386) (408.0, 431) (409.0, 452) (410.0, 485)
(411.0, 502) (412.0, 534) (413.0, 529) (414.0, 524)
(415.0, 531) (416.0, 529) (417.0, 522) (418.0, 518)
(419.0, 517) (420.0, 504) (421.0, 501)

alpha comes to 2.68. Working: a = 481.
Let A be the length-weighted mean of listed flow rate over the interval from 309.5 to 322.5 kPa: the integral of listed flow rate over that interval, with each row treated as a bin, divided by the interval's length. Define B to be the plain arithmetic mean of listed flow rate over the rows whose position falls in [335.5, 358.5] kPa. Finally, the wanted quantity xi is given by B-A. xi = -17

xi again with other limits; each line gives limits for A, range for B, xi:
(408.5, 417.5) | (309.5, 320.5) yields -14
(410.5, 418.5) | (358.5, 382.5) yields -8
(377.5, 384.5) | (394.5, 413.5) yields -180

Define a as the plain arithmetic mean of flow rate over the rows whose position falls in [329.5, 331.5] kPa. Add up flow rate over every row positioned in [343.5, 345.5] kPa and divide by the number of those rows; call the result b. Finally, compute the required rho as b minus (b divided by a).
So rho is 490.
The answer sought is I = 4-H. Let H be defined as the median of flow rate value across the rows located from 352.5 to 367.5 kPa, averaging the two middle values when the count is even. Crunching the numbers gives -493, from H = 497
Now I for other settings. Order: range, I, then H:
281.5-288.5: -472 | 476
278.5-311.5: -477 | 481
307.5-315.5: -490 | 494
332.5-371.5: -482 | 486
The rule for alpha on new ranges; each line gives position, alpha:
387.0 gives 2.79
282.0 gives 2.69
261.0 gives 2.68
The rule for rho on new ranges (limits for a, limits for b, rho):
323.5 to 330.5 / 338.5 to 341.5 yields 470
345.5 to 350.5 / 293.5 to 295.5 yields 491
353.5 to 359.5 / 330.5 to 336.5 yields 475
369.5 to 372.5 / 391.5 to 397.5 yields 473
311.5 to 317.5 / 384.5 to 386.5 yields 623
